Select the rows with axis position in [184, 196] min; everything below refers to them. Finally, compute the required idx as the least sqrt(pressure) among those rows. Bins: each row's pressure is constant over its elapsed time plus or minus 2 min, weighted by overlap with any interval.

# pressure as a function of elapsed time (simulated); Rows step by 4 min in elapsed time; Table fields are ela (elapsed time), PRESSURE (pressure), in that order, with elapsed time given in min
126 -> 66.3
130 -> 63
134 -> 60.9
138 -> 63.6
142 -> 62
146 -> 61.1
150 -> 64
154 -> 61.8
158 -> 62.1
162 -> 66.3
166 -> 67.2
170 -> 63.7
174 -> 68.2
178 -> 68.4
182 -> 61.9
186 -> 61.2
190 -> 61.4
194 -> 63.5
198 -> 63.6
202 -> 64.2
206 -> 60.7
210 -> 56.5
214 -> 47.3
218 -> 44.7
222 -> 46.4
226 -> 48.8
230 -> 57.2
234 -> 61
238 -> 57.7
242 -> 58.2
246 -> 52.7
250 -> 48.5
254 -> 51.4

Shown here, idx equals 7.82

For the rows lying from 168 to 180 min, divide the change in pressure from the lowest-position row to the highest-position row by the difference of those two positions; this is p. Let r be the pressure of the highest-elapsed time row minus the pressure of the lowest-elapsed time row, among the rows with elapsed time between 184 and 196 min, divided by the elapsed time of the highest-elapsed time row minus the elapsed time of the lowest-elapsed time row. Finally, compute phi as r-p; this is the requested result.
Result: -0.3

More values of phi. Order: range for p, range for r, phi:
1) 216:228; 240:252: -1.7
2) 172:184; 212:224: 0.7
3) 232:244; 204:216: -1.3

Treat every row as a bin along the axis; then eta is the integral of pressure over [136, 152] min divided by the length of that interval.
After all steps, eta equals 63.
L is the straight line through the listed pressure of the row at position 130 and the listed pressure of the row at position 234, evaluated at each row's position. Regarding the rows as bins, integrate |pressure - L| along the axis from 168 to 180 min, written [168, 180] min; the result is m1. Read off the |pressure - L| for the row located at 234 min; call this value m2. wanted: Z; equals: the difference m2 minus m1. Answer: -55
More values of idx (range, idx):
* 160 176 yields 7.98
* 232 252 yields 6.96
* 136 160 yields 7.82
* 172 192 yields 7.82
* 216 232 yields 6.69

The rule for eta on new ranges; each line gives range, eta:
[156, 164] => 64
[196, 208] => 63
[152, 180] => 65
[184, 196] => 62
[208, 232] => 50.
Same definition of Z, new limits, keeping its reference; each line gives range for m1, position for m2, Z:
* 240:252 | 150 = -90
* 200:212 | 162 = -30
